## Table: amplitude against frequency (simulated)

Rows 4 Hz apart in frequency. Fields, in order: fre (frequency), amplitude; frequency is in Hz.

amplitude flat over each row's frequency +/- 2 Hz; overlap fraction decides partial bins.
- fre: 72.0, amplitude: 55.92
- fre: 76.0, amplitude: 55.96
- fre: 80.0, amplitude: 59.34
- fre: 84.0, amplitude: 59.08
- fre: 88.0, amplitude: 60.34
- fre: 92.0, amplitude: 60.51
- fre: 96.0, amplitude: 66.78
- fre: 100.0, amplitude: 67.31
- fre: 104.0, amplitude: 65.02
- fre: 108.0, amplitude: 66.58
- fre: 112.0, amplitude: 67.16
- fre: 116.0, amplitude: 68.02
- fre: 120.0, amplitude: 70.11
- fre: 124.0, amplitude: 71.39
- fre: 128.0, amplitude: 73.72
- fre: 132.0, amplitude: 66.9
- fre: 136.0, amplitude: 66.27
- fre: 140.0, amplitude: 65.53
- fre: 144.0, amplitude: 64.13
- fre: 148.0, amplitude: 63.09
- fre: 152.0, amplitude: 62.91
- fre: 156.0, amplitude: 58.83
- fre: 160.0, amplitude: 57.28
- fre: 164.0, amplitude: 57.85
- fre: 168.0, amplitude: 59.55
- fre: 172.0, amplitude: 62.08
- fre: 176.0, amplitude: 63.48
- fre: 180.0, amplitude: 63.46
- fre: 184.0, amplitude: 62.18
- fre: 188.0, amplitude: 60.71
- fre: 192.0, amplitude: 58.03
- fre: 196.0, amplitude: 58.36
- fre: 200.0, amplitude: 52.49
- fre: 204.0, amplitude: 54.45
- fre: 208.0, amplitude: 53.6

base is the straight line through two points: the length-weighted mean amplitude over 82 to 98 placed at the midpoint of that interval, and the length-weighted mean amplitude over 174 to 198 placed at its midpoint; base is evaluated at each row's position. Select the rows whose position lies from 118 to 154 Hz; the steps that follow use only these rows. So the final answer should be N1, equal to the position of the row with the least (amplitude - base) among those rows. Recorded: 152.0 Hz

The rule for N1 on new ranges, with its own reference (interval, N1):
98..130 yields 104.0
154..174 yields 160.0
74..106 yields 76.0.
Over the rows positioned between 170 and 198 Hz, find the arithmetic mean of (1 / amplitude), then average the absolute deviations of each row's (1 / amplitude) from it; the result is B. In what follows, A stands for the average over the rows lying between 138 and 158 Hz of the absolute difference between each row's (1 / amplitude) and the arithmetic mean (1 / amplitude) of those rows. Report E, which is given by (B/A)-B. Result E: 1.2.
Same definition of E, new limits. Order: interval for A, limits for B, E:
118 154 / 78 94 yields 0.3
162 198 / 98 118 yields 0.3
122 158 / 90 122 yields 0.6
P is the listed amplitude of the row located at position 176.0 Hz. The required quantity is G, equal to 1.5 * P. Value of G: 95.2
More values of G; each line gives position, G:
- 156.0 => 88.2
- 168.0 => 89.3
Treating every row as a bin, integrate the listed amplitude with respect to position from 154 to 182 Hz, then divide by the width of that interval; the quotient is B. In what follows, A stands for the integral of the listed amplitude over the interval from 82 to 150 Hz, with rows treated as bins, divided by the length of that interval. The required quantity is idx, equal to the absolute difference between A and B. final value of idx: 5.6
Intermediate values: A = 66.0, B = 60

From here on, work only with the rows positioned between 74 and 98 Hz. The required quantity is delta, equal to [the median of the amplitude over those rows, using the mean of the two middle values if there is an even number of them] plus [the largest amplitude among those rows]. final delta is 127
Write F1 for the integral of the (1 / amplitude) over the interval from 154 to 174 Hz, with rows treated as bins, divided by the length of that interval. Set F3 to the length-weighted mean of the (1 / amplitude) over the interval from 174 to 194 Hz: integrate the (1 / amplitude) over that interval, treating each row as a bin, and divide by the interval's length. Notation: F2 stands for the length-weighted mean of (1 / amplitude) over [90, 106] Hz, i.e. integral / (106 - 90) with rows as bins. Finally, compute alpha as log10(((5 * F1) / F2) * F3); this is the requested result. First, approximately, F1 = 0.0169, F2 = 0.0154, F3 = 0.0163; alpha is -1.05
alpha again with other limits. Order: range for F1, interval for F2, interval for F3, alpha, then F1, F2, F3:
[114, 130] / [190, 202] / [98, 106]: -1.22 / 0.0141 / 0.0178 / 0.0151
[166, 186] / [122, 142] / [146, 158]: -1.05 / 0.0161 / 0.0146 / 0.0162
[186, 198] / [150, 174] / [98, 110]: -1.12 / 0.0169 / 0.0168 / 0.0151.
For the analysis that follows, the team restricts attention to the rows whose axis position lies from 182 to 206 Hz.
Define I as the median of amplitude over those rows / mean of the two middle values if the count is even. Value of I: 58.2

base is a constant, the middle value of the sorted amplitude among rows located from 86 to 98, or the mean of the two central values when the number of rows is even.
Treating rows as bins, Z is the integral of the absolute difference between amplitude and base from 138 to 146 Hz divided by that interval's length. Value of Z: 4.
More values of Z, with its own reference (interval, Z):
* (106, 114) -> 6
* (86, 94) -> 0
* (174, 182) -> 3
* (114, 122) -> 9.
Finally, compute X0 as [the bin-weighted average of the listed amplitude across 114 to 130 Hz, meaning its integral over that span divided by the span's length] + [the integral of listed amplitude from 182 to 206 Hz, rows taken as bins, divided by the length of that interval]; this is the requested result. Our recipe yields 129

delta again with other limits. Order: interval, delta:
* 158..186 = 126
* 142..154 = 127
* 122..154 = 140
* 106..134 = 142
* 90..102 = 134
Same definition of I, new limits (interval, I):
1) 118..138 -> 70.1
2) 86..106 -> 65.0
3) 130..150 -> 65.5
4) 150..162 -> 58.8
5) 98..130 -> 67.7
